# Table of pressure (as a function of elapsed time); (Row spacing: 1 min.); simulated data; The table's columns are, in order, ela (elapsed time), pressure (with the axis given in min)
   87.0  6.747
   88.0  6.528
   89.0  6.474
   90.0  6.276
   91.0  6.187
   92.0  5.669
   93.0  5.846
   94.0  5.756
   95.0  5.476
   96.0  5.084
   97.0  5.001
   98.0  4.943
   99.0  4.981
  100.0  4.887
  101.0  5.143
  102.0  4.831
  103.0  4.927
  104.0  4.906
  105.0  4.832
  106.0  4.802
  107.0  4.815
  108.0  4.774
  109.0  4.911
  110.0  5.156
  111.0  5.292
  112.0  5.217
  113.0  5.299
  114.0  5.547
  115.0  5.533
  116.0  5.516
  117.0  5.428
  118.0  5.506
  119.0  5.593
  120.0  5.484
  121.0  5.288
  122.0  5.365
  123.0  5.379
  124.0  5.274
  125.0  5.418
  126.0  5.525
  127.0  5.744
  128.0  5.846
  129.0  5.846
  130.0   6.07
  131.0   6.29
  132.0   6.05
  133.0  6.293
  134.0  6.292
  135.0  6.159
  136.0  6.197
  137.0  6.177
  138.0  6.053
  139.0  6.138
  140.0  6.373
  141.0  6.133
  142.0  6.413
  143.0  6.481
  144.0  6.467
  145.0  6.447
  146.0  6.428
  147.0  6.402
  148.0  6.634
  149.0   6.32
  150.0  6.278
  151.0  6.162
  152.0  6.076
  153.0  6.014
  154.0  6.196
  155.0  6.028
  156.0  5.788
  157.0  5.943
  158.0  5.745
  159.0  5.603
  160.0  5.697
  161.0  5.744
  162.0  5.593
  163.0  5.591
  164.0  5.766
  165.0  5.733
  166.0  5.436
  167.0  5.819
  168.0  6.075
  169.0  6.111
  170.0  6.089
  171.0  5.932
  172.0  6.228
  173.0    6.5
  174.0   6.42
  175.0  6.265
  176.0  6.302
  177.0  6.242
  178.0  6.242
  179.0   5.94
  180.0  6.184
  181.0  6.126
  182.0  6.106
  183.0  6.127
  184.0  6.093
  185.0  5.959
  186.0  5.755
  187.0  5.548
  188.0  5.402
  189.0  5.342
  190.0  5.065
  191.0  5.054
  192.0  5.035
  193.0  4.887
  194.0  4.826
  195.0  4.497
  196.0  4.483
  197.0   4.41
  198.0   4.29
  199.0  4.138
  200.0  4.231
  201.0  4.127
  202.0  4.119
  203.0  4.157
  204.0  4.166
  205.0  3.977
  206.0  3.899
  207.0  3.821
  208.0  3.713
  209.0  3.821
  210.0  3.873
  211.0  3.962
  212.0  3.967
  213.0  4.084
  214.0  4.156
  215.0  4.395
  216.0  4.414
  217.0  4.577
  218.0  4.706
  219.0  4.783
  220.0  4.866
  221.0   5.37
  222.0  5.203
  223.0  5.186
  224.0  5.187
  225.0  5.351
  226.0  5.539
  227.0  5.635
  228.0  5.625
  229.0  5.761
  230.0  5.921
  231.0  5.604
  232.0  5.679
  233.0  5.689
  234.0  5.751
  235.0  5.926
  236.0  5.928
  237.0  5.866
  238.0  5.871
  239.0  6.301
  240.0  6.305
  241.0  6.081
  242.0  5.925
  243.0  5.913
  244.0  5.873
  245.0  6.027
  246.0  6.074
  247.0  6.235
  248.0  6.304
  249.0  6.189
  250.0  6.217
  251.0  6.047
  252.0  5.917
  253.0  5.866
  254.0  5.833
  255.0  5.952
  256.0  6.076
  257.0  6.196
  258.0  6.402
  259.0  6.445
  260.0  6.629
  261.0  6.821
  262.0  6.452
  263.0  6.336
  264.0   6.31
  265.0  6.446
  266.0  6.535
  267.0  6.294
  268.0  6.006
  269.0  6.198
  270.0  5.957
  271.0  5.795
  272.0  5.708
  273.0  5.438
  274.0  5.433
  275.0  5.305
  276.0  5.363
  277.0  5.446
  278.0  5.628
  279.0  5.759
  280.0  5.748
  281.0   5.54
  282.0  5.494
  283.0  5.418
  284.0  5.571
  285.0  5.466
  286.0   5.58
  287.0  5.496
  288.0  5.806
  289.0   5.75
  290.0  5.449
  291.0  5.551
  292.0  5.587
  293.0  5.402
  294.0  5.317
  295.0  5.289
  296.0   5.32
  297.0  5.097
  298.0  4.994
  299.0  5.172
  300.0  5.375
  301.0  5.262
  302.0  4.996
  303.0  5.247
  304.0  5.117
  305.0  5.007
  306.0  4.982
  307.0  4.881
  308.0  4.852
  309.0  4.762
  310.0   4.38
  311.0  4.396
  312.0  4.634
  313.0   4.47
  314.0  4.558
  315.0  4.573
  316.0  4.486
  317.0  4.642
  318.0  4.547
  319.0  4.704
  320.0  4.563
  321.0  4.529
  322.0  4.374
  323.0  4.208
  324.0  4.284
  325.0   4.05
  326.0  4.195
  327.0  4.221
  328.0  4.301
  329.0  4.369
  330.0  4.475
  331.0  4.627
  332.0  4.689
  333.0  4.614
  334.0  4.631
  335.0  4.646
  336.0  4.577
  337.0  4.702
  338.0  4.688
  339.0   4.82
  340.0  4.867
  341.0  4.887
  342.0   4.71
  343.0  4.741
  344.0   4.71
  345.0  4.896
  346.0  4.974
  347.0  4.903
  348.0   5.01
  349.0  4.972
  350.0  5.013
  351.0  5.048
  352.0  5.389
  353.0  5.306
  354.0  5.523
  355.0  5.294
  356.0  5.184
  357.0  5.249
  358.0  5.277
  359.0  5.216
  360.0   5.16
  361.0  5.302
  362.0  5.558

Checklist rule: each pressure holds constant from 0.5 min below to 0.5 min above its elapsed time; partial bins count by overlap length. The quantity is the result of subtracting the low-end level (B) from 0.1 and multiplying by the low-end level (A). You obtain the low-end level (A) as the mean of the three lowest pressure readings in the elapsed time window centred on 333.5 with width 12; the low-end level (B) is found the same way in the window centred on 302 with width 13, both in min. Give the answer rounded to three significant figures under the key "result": -21.1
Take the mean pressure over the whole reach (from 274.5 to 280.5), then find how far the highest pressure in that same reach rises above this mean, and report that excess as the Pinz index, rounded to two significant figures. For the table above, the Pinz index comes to 0.22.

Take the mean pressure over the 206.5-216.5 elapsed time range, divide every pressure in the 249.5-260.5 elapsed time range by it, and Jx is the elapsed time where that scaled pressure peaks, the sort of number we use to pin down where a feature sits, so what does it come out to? 260.0 min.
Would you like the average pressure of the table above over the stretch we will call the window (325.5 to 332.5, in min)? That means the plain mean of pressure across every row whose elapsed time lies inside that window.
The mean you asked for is 4.4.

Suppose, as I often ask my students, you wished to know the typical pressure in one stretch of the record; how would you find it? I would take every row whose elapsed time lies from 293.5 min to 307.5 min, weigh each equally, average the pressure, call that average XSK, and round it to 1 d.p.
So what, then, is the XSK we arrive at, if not 5.1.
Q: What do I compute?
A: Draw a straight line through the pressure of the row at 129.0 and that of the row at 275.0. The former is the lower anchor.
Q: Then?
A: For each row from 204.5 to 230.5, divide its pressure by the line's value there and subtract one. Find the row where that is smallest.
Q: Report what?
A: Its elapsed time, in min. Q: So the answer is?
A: 208.0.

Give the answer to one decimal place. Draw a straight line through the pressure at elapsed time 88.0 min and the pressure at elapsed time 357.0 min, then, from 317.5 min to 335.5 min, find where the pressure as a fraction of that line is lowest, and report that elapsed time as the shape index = 325.0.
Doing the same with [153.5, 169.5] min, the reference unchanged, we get 166.0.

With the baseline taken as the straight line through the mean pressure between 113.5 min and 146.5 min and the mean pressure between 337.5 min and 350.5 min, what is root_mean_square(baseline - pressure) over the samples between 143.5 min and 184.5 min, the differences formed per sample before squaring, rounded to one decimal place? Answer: 0.4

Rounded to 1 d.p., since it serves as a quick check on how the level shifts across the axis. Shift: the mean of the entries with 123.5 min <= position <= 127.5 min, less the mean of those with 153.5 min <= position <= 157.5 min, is -0.5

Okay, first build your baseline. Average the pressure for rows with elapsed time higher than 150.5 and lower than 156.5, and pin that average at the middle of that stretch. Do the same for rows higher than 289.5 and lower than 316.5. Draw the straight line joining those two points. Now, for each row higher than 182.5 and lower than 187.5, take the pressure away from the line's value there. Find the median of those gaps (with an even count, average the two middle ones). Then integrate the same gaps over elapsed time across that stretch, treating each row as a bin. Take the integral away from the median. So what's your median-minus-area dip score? 0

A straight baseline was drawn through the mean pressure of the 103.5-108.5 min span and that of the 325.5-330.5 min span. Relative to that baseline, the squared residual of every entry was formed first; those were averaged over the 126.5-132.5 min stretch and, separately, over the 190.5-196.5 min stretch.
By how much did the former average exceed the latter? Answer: 1.4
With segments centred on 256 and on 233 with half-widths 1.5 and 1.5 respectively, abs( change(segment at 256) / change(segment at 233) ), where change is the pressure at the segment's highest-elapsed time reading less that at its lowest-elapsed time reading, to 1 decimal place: 3.4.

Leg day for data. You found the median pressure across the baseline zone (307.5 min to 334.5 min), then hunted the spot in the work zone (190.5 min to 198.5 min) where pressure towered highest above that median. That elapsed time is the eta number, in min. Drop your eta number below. 191.0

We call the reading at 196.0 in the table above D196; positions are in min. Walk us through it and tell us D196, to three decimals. 4.483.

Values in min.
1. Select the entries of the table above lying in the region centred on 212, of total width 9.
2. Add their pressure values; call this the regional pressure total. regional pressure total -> 36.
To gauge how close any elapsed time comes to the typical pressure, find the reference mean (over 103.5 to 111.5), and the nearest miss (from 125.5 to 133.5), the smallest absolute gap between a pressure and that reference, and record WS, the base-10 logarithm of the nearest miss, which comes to -0.23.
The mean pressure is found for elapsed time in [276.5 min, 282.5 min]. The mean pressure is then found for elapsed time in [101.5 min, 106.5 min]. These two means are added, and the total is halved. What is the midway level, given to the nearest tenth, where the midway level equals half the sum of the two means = 5.2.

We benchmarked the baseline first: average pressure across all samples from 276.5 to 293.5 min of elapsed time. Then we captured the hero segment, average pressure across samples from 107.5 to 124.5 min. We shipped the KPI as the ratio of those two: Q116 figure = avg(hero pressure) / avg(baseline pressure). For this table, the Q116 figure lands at 0.96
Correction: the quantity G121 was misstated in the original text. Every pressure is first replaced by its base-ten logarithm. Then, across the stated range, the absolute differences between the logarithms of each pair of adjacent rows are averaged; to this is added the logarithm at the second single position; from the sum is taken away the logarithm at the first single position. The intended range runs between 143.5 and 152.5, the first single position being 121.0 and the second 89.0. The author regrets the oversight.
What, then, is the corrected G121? 0.10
